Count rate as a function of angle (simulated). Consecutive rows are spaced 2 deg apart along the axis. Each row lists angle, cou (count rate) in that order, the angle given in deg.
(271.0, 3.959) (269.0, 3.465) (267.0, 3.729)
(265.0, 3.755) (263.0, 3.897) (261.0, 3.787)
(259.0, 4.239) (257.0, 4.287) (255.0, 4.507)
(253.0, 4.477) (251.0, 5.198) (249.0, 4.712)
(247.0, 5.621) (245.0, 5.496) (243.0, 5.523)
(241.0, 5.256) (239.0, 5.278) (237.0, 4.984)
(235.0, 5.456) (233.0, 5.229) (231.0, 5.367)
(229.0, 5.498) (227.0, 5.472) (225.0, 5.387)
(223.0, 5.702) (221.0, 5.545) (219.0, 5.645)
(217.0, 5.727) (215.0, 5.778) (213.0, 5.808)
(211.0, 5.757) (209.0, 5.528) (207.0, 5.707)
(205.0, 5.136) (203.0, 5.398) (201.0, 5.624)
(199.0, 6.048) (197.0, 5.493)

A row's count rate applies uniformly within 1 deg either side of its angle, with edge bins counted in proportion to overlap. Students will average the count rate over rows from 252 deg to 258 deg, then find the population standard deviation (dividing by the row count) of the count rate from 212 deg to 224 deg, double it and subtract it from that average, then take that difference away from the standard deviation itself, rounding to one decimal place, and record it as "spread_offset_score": -4.2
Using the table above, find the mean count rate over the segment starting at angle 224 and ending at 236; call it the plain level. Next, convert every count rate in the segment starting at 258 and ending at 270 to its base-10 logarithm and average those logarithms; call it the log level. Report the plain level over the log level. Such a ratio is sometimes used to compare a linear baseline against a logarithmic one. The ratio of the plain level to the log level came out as 9.3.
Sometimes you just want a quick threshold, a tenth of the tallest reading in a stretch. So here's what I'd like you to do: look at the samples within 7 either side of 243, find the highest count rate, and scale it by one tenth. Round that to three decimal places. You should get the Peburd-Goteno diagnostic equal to 0.562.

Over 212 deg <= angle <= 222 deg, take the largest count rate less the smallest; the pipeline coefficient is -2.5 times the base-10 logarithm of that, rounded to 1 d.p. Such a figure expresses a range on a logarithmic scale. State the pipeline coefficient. 1.5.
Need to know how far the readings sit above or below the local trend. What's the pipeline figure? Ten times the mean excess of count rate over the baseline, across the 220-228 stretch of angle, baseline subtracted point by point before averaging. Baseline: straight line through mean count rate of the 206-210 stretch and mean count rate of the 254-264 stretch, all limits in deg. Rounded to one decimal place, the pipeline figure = 3.7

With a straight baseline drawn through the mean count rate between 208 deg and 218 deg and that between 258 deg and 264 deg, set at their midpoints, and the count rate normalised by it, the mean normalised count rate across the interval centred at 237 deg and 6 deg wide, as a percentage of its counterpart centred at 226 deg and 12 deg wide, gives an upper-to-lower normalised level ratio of 103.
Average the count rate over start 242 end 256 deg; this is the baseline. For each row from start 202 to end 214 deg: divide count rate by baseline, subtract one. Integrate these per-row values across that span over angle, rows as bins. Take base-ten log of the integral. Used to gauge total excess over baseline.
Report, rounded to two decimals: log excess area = 0.05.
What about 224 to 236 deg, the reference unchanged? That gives -0.11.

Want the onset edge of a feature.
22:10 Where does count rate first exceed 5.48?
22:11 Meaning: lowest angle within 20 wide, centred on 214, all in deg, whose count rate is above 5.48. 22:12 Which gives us 207.0 deg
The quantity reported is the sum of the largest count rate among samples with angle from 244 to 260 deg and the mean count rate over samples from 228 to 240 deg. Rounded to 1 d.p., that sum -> 10.9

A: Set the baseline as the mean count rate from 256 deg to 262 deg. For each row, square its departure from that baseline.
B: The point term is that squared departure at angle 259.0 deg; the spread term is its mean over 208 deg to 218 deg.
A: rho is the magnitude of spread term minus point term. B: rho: 2.6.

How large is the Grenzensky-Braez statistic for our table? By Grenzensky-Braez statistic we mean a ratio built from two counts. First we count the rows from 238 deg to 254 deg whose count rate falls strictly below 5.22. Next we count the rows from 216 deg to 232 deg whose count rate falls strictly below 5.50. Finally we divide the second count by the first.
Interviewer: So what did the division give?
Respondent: 1.3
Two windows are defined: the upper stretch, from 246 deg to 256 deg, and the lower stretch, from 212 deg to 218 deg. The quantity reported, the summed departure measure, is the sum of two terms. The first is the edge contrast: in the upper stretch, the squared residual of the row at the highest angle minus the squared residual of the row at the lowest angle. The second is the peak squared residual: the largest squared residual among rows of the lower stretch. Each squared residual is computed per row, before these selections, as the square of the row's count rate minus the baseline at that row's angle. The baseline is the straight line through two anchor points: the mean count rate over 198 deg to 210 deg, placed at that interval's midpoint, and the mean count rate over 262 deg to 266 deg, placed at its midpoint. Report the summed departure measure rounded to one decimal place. -1.2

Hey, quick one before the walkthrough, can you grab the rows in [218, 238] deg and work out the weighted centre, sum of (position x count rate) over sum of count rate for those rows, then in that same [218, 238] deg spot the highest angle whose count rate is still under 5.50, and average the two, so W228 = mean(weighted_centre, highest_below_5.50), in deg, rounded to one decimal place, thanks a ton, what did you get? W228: 232.4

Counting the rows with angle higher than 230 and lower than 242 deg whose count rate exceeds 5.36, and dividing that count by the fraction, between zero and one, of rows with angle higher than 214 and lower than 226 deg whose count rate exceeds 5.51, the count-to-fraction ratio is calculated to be 2.4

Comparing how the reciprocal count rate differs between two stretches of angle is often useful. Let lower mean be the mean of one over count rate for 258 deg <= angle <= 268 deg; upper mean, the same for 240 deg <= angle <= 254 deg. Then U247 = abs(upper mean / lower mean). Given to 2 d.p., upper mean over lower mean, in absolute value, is 0.75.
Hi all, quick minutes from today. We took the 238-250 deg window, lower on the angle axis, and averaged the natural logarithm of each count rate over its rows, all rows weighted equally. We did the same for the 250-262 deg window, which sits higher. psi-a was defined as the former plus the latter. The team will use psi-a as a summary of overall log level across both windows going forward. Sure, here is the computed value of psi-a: 3.15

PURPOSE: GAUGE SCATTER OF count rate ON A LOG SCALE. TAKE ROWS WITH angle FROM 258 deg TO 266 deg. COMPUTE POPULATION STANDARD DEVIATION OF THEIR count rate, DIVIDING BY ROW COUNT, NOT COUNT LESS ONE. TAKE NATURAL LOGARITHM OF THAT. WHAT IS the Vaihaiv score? -1.65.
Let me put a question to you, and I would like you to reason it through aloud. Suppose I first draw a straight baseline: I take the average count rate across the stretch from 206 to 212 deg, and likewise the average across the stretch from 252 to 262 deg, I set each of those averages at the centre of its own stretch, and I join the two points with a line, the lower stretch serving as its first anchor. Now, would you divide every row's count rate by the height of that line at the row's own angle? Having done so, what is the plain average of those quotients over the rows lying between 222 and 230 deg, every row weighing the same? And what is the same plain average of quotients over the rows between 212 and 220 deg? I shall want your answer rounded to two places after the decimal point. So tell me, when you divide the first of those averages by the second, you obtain 1.02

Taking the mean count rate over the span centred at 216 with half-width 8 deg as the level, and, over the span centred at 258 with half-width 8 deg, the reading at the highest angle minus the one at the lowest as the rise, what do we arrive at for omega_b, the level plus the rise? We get 4.2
